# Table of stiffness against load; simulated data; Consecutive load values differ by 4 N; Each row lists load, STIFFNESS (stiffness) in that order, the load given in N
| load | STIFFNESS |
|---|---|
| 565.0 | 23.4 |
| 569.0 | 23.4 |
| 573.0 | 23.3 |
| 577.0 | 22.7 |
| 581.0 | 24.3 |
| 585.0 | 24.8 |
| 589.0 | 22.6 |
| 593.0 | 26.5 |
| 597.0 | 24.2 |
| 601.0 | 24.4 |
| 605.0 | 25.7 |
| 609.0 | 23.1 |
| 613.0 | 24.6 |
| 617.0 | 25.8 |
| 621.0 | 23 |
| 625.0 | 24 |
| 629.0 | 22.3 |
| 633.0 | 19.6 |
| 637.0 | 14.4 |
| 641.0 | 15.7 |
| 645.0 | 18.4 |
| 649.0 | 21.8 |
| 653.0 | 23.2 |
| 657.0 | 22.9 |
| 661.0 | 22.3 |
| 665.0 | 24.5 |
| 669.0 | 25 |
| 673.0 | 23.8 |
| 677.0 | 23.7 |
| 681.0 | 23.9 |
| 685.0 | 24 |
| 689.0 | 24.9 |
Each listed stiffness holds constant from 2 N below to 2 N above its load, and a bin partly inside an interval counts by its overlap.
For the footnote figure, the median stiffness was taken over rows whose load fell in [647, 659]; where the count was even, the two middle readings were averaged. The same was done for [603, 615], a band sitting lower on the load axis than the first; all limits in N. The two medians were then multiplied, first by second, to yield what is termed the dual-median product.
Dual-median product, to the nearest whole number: 563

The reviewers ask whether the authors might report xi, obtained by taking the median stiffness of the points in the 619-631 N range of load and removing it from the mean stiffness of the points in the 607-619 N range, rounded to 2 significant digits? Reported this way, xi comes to 1.5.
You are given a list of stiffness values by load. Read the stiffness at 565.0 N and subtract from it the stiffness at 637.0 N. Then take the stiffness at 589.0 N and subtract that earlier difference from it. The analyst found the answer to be 13.6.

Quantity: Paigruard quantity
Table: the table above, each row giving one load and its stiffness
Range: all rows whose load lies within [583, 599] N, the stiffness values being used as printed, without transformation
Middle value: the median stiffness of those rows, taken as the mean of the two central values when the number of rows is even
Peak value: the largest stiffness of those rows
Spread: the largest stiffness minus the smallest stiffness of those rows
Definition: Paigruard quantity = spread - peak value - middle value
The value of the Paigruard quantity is -47.1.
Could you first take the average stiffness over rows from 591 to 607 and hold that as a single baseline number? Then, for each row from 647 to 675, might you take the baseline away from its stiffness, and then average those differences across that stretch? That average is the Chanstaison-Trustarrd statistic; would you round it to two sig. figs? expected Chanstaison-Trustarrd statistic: -1.8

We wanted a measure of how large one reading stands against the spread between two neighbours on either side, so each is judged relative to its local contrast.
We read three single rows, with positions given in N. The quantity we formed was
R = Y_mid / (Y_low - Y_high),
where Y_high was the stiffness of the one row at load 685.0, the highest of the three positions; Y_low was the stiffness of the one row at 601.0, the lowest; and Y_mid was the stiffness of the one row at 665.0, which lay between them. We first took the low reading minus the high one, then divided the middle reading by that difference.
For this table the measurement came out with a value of 61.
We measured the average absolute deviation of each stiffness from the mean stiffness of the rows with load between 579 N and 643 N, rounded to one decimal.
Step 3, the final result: 2.4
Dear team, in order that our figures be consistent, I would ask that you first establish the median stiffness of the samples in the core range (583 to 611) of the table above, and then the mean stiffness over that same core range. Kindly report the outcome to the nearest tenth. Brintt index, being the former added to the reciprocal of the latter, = 24.4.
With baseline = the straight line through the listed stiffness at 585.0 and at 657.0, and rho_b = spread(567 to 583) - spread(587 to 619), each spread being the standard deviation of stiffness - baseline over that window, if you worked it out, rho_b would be -0.7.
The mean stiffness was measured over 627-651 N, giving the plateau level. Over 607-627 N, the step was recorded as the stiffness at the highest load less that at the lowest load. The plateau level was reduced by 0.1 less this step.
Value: 19.5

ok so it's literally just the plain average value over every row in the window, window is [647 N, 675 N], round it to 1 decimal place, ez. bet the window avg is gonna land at 23.4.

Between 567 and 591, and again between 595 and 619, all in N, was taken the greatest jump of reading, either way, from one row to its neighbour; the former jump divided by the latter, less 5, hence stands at -4.2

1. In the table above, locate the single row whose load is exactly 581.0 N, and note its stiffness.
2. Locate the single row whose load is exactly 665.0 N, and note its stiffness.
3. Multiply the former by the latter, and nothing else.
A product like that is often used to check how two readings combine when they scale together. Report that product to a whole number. 595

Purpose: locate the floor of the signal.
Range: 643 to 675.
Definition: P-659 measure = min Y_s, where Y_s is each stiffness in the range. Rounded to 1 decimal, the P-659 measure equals 18.4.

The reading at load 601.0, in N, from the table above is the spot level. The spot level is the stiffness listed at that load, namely 24.4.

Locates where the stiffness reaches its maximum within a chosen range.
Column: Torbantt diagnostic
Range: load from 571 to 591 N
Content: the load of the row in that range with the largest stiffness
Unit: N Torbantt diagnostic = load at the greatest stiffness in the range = 585.0 N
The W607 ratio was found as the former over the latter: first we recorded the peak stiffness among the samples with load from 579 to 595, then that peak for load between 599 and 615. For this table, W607 1.03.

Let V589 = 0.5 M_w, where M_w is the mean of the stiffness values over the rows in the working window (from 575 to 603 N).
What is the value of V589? 12.1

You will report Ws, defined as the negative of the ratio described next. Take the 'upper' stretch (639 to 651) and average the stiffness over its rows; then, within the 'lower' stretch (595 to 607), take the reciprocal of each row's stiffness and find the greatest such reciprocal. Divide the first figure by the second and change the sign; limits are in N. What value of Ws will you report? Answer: -451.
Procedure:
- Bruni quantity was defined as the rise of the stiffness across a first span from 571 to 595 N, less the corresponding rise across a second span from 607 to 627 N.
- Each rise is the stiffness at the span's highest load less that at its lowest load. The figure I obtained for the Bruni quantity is 2.3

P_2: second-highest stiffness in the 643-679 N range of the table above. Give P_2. 24.5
